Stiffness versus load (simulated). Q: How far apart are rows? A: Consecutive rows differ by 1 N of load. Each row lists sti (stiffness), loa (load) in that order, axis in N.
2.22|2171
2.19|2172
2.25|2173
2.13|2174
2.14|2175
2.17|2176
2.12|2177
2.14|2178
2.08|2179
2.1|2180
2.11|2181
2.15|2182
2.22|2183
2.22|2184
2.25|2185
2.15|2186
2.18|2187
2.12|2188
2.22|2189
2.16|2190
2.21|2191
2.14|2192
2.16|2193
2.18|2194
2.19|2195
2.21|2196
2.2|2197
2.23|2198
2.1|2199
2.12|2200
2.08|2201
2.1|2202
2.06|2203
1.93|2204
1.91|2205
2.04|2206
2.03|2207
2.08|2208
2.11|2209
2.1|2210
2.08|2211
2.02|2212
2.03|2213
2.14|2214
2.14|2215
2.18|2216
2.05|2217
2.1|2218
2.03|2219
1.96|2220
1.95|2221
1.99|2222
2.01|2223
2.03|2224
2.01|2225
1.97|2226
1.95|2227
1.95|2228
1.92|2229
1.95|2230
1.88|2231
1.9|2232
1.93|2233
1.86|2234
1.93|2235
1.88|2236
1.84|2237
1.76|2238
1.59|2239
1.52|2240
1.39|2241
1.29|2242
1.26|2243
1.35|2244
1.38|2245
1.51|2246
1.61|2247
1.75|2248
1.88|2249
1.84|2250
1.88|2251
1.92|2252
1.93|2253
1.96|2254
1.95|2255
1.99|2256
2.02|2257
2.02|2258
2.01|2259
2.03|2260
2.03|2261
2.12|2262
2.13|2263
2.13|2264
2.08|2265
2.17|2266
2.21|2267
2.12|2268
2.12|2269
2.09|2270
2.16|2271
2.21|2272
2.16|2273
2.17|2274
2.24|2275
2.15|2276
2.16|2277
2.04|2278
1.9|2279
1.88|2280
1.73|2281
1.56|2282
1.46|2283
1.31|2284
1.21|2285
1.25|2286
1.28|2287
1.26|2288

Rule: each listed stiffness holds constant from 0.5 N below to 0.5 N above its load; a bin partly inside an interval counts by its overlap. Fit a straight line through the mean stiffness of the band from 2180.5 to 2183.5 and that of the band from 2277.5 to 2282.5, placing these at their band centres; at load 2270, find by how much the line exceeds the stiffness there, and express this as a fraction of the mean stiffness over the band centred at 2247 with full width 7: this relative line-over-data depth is -0.14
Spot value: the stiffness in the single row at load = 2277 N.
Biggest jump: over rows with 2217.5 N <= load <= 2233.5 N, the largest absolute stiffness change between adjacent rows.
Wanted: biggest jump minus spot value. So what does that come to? -2.09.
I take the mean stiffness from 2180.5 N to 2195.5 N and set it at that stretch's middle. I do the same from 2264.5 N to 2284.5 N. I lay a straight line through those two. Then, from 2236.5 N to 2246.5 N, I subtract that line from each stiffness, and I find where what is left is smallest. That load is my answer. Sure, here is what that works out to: 2243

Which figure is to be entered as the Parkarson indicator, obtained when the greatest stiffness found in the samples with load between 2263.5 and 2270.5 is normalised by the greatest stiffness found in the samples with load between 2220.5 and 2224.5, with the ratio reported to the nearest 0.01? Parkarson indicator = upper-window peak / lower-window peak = 1.09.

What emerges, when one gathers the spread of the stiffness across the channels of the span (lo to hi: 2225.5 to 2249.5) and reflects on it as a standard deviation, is 0.24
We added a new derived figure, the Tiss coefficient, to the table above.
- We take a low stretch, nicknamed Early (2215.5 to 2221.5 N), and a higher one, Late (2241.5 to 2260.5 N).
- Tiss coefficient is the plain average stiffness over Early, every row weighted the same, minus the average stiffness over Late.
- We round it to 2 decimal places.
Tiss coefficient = 0.28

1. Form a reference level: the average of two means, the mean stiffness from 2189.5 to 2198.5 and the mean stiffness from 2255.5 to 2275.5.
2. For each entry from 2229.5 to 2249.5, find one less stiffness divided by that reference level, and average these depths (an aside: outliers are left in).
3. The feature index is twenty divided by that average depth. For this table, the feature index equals 90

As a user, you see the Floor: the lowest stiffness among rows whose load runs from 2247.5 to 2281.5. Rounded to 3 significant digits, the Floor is 1.73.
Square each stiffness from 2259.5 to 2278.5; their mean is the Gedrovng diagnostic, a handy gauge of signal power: 4.55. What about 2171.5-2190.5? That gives 4.68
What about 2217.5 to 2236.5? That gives 3.84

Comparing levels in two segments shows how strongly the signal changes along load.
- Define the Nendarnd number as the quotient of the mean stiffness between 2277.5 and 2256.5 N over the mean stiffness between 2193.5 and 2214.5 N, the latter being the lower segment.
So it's 1.01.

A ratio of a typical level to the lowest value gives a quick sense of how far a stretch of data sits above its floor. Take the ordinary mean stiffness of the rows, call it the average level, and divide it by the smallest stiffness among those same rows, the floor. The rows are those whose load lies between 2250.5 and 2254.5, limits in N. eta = 1.02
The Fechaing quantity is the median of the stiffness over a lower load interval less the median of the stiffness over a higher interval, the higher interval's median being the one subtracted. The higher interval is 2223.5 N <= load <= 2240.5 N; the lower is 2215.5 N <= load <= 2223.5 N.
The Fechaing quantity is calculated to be 0.10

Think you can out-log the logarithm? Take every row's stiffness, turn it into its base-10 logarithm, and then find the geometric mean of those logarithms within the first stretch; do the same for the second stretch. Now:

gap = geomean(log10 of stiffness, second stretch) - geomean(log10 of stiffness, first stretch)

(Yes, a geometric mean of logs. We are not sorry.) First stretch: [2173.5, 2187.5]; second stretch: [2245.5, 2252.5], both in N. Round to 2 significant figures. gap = -0.090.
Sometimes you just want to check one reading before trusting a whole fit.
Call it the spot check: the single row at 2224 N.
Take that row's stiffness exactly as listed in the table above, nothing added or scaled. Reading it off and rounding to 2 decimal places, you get 2.03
